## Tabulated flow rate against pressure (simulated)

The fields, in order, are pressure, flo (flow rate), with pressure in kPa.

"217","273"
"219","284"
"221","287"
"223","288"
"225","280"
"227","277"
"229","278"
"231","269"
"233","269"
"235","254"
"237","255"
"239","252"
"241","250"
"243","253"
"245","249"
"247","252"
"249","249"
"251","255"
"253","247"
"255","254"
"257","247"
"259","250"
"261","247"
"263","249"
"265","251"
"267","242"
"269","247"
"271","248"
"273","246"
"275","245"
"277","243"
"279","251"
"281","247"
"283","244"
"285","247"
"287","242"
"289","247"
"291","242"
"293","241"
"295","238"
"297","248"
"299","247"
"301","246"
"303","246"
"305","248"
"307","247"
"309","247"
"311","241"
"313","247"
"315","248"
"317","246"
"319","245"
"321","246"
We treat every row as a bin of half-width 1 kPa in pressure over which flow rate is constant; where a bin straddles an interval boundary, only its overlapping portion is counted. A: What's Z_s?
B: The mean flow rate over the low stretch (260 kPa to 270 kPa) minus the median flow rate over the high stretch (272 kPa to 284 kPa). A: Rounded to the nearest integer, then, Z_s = 2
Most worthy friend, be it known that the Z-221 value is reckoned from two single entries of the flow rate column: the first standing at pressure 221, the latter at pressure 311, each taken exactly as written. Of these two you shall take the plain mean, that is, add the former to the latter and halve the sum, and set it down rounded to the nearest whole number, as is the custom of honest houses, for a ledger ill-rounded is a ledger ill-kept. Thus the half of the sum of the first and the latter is 264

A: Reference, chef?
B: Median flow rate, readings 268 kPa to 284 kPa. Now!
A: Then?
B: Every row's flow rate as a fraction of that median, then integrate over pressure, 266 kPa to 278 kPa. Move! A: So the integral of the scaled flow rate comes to 11.94 kPa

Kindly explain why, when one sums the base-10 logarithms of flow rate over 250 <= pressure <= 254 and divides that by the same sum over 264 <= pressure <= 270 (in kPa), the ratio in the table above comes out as 0.67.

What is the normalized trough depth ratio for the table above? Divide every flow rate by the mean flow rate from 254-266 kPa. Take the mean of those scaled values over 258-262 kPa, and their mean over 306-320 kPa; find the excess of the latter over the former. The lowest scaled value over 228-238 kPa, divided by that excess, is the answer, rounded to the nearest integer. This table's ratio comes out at -96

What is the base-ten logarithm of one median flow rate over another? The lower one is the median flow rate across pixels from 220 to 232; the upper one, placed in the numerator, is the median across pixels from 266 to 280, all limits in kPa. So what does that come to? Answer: -0.055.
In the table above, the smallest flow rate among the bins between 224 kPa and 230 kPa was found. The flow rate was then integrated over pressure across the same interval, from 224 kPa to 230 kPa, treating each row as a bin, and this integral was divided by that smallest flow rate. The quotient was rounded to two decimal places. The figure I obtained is 6.03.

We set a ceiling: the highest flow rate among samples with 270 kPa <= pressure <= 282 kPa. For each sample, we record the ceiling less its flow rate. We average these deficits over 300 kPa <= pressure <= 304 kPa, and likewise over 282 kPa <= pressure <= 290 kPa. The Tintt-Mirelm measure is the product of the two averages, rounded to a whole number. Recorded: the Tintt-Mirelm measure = 30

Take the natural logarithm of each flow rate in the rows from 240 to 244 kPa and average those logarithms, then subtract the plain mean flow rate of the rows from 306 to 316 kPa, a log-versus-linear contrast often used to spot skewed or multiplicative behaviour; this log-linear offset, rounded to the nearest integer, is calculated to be -240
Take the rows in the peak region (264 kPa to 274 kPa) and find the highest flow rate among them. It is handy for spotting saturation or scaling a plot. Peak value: 251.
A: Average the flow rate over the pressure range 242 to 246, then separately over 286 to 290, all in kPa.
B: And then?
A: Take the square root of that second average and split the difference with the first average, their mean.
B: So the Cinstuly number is 133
